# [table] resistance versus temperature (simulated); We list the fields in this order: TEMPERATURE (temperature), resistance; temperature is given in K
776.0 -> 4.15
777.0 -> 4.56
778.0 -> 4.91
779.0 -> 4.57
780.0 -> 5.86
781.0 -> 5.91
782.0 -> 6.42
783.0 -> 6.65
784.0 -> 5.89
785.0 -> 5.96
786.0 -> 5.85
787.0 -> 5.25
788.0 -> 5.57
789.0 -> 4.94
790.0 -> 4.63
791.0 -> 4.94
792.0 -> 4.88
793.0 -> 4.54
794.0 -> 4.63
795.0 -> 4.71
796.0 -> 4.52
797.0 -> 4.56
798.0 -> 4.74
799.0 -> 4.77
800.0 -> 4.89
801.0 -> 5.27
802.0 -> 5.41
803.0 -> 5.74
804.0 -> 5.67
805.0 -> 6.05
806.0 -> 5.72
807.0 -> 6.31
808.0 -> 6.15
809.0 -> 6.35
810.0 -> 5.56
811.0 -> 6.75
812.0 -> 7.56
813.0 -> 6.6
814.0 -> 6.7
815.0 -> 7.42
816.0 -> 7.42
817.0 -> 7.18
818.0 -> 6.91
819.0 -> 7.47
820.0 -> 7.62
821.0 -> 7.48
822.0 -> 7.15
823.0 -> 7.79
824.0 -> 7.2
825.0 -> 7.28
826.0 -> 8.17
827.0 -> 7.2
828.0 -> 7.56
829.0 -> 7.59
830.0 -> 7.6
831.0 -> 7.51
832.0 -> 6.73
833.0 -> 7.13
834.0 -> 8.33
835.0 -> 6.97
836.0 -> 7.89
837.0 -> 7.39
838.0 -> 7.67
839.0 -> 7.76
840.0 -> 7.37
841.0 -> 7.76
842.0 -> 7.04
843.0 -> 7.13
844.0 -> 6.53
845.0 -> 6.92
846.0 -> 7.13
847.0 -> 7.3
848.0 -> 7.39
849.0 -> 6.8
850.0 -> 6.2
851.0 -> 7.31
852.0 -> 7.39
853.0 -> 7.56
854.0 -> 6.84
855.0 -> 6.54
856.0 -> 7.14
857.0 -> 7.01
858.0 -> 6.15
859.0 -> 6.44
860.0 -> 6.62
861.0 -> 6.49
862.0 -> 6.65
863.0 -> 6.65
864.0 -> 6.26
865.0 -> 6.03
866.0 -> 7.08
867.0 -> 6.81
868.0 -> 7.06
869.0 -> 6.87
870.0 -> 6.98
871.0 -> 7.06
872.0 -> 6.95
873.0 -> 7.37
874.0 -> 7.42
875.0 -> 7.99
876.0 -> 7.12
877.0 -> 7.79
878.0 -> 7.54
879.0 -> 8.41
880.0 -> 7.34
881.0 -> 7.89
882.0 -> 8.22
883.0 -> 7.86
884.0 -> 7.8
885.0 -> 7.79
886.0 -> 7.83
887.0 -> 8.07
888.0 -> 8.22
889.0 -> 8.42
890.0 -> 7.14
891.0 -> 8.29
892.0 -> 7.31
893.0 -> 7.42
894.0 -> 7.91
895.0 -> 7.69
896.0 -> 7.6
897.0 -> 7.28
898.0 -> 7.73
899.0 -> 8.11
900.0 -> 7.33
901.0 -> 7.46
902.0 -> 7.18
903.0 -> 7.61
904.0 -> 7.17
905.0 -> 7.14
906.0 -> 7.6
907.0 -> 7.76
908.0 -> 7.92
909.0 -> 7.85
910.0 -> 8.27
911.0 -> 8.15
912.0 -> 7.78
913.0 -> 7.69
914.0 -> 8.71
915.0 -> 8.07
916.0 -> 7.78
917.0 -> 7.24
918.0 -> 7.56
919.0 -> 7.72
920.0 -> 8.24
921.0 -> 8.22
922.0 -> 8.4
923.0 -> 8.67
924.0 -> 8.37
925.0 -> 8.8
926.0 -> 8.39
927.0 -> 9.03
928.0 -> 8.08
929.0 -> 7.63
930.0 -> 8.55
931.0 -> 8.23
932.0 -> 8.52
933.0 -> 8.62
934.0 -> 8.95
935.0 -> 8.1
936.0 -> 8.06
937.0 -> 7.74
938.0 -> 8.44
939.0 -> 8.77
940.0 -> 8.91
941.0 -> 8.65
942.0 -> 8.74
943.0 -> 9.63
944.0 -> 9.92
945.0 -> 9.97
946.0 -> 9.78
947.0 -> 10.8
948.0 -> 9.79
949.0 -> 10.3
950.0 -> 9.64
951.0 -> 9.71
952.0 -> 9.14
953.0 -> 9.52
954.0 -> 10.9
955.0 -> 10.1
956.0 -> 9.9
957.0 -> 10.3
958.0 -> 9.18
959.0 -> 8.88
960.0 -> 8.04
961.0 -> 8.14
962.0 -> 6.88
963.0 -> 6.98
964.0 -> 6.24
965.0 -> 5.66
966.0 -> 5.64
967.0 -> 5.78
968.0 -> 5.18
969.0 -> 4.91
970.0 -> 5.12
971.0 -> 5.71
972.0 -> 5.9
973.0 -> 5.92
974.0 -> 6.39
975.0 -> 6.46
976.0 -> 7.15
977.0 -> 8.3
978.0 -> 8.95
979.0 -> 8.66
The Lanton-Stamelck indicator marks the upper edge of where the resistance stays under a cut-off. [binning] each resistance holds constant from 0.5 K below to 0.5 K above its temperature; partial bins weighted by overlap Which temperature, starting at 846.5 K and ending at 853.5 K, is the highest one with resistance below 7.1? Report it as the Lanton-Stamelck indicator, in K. 850.0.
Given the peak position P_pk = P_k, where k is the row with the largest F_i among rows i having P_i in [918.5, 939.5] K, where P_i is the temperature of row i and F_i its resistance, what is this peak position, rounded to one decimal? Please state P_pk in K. 927.0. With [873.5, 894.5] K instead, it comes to 889.0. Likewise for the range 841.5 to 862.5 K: 853.0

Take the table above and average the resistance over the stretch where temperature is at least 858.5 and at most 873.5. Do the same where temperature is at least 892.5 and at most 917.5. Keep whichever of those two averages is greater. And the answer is 7.7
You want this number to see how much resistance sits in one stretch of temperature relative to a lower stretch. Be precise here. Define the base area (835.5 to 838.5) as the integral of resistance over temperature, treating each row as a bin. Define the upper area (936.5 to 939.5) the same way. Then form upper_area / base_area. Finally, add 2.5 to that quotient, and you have 3.59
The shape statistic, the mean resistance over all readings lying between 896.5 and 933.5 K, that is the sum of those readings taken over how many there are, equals 8.0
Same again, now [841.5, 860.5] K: 6.9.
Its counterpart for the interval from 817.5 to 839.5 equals 7.5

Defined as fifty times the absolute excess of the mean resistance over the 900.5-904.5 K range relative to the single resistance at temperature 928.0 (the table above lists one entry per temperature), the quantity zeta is 36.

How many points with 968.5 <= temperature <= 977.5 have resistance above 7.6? 1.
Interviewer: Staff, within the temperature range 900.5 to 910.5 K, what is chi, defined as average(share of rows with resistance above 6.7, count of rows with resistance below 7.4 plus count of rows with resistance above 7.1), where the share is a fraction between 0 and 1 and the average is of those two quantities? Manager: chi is 7.0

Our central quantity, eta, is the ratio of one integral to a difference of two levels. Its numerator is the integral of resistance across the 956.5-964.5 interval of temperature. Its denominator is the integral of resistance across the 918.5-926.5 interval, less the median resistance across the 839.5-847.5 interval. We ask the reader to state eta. 1.08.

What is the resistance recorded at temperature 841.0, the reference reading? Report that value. 7.76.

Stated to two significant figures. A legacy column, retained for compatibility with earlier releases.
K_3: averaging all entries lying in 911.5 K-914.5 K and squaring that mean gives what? 65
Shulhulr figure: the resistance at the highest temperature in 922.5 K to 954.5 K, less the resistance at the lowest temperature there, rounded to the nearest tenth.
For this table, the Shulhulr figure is 2.2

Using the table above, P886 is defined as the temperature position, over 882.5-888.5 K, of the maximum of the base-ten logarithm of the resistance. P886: 888.0 K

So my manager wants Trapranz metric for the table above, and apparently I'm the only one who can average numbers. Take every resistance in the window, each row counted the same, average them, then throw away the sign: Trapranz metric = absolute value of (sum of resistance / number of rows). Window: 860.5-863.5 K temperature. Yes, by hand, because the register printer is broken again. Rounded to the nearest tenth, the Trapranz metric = 6.6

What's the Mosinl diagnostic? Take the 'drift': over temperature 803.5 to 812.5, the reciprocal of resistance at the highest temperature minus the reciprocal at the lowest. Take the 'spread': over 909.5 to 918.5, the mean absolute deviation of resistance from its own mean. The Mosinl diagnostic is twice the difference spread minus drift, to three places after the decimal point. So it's 0.770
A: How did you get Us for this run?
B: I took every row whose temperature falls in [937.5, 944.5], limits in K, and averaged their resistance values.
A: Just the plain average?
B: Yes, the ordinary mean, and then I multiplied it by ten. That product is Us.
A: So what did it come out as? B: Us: 90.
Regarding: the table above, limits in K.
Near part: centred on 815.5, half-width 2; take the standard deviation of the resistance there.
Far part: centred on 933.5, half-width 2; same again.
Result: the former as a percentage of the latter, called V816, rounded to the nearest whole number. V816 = 97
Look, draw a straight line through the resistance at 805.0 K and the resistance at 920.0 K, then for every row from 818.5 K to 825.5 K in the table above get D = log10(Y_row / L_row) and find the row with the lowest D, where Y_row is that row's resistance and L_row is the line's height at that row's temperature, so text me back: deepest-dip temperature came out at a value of 822.0 K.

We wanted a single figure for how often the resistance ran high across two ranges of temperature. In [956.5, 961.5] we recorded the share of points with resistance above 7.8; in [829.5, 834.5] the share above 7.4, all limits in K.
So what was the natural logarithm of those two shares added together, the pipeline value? 0.47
